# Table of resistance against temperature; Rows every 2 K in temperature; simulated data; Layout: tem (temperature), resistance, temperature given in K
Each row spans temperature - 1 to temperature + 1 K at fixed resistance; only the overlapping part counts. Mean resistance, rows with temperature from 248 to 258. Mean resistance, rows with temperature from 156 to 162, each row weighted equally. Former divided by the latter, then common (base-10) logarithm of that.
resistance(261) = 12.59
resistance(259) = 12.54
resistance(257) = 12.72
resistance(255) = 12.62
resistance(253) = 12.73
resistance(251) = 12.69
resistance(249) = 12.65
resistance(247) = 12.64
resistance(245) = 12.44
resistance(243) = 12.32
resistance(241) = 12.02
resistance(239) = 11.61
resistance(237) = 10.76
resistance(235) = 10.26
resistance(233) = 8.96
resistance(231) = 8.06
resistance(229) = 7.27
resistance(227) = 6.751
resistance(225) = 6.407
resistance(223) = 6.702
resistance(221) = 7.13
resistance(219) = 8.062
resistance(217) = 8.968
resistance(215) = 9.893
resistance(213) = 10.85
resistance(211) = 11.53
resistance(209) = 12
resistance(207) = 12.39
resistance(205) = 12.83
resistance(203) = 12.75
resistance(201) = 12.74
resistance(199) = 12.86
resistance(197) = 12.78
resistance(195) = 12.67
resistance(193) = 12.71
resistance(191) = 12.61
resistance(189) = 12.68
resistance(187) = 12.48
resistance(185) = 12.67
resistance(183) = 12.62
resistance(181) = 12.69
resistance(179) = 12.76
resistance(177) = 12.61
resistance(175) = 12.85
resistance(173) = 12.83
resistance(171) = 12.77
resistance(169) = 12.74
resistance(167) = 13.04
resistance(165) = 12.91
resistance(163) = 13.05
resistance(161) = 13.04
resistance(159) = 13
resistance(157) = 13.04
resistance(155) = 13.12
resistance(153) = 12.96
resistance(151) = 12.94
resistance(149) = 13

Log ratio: -0.01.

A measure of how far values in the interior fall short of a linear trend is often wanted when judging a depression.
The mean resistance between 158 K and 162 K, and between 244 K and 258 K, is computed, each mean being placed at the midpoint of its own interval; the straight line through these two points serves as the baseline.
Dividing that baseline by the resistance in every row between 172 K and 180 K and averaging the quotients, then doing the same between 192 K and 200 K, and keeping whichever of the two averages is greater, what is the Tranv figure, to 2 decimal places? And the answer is 1.02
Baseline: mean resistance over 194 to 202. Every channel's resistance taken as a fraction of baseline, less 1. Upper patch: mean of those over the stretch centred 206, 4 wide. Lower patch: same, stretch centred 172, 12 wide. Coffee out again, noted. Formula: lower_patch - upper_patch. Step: 0.0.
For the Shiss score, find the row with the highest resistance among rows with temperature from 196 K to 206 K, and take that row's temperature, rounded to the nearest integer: 199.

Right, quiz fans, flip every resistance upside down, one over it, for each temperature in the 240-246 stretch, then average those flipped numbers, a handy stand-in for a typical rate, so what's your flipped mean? 0.0816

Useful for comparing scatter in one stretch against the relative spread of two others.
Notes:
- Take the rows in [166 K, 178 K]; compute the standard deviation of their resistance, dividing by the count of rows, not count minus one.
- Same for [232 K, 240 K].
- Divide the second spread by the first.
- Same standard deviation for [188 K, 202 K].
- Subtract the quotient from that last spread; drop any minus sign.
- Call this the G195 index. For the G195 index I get 7.3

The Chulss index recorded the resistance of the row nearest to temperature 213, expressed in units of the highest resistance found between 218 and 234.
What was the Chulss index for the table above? 1.2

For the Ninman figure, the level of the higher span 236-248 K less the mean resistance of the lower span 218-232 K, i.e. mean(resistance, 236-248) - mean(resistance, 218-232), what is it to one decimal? 4.8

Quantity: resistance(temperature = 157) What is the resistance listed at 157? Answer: 13.04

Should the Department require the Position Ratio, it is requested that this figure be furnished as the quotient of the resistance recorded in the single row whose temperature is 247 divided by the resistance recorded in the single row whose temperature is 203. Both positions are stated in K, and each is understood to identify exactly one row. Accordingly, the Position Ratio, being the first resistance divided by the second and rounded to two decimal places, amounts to 0.99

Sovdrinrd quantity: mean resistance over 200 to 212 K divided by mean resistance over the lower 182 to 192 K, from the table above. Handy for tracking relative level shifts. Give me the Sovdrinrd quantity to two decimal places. 0.98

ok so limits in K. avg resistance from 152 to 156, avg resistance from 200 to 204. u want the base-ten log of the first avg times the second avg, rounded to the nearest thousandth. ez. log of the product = 2.221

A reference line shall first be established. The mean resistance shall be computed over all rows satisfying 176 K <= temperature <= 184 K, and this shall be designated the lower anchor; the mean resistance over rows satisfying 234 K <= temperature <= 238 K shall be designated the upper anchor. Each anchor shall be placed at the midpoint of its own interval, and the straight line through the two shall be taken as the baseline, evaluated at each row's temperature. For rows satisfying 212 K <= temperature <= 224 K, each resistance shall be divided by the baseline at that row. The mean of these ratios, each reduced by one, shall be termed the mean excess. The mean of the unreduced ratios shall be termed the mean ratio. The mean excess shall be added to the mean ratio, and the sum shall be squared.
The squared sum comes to 0.3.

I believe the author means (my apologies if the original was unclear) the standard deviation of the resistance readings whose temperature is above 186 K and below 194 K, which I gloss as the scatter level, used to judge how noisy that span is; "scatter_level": 0.1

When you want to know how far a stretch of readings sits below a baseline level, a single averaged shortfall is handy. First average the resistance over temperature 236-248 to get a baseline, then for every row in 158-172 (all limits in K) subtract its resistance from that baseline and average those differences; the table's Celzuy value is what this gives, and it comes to -0.97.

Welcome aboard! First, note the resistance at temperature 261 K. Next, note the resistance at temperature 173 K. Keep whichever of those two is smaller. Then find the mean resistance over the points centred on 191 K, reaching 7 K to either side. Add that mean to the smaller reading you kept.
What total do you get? 25.2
